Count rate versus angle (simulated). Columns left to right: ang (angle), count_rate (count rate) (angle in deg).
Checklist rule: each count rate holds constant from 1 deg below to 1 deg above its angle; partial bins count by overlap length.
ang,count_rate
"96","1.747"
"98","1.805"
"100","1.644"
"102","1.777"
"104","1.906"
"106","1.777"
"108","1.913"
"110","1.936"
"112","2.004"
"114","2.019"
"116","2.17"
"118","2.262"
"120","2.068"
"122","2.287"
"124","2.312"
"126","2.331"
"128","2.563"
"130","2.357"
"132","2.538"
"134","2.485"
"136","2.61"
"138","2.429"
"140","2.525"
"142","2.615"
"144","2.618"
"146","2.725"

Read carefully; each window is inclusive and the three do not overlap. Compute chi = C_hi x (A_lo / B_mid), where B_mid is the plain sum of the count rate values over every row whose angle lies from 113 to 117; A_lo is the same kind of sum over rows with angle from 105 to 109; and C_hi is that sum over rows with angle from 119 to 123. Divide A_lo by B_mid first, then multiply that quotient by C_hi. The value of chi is 3.84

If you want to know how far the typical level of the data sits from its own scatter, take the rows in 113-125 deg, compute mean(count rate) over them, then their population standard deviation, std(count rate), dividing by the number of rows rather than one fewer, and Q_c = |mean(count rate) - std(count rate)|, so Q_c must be 2.1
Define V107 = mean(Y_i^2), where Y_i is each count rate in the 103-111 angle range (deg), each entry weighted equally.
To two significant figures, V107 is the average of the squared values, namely 3.5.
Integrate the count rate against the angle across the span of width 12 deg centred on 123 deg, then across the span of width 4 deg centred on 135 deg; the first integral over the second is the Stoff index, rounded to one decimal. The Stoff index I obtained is 2.7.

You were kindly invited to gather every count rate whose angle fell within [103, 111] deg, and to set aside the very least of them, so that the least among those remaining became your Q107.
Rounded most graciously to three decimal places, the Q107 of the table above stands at 1.906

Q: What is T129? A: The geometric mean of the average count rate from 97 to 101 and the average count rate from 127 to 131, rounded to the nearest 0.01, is 2.06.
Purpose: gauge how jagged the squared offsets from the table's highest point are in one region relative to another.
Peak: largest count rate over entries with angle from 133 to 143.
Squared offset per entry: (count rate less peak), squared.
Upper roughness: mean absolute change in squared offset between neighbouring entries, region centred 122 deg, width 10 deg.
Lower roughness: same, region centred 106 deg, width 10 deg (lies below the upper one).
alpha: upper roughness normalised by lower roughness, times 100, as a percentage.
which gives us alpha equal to 61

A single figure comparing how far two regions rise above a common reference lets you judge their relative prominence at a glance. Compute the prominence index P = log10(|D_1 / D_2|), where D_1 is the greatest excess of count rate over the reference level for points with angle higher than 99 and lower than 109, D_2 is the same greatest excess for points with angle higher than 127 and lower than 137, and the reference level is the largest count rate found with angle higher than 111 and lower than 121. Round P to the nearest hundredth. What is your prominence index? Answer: 0.00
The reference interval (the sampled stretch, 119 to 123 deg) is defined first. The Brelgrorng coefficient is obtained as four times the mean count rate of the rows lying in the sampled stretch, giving 8.7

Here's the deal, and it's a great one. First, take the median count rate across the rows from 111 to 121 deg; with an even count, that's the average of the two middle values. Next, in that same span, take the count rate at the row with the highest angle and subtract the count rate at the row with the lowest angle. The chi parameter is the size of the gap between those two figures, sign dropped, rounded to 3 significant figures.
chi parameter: 2.00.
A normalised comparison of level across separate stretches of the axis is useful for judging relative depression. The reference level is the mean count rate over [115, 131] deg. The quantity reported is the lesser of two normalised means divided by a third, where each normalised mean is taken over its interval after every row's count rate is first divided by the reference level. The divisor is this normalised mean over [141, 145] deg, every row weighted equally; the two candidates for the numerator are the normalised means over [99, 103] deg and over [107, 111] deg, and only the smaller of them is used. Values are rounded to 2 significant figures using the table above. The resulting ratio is 0.65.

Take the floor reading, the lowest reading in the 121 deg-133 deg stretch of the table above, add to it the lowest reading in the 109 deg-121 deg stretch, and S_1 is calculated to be 4.2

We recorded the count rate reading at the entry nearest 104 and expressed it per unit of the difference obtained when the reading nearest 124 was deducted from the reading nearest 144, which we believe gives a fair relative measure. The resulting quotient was 6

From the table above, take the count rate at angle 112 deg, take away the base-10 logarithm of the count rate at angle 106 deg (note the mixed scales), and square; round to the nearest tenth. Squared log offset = 3.1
